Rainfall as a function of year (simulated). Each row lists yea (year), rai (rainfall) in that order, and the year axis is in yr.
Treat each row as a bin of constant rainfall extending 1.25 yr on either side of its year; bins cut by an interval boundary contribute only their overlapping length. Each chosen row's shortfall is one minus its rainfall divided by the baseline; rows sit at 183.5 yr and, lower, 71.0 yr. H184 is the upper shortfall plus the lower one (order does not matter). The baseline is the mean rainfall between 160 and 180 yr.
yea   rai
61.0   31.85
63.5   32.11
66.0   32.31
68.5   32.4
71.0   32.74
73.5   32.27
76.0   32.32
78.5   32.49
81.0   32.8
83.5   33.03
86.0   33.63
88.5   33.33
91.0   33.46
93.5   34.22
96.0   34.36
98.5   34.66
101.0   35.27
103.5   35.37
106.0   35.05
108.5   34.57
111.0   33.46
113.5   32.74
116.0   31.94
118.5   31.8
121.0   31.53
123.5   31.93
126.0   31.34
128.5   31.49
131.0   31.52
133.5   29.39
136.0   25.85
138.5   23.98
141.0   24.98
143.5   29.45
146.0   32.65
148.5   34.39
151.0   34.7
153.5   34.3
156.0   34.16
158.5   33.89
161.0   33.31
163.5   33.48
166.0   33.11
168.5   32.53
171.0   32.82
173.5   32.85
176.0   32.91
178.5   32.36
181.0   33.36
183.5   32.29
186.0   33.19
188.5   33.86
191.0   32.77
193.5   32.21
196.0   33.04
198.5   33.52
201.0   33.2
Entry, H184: 0.025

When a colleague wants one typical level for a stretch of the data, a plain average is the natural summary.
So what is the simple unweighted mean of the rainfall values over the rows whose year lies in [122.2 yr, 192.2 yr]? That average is 31.9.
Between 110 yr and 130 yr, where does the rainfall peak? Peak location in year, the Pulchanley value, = 111.0 yr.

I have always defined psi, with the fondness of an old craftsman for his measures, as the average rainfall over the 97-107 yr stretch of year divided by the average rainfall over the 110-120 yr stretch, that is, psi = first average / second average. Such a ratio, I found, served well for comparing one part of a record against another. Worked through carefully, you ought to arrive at 1.08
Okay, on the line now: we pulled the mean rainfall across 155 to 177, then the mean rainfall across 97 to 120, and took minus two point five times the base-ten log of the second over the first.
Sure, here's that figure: -0.02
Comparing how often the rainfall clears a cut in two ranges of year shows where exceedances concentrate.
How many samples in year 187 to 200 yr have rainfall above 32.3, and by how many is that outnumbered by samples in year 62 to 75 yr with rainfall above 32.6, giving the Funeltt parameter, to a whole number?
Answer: -3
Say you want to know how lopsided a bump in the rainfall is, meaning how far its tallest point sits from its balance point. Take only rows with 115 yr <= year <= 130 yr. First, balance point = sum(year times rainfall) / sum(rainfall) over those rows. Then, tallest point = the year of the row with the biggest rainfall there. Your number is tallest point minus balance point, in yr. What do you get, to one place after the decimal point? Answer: -6.2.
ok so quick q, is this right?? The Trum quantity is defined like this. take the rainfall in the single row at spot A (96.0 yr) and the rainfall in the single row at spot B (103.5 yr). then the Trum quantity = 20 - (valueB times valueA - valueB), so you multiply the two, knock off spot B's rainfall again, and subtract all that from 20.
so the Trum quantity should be -1160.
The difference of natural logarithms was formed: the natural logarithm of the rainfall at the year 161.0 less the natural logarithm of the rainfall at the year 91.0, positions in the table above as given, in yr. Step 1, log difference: 0.00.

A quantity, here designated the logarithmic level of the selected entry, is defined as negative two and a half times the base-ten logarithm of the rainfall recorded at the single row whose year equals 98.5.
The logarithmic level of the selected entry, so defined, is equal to -3.85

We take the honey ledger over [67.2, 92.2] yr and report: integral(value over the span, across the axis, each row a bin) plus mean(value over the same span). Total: 854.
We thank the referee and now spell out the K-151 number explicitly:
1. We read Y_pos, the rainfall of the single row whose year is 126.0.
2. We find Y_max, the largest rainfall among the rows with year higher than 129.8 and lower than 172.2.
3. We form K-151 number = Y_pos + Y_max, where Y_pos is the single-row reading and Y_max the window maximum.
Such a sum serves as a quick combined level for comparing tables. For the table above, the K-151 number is 66.0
